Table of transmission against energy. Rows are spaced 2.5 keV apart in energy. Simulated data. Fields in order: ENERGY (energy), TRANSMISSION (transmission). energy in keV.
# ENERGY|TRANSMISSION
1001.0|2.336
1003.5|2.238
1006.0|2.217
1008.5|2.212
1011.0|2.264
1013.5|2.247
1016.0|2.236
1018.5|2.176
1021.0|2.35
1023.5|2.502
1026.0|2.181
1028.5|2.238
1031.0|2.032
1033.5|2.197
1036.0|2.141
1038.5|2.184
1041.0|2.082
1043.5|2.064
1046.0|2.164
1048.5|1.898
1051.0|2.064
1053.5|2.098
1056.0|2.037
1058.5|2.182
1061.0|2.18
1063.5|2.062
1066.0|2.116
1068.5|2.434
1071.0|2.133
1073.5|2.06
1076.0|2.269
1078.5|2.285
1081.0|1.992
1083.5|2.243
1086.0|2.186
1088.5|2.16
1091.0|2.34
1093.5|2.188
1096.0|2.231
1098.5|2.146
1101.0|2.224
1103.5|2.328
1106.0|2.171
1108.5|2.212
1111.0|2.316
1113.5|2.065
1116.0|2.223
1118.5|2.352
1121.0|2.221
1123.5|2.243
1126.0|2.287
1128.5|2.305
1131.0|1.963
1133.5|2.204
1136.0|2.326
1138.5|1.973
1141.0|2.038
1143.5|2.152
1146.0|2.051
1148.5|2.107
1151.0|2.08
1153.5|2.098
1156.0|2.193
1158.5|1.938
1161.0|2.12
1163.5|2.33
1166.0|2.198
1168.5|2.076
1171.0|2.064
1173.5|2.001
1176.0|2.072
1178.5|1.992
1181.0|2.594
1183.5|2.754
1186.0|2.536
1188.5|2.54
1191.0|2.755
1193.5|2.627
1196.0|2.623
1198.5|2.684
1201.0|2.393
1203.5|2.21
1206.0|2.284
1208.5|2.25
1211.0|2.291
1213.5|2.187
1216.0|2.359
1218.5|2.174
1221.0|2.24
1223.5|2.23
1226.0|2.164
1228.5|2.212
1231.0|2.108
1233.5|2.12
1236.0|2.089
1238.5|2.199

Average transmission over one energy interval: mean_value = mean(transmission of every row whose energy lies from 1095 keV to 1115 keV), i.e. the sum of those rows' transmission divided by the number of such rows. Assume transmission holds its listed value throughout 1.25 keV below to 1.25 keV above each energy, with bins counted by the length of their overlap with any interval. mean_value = 2.21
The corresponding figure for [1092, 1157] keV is 2.18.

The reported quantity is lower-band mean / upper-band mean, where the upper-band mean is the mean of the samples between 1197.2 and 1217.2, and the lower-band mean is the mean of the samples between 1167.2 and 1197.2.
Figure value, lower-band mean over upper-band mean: 1.02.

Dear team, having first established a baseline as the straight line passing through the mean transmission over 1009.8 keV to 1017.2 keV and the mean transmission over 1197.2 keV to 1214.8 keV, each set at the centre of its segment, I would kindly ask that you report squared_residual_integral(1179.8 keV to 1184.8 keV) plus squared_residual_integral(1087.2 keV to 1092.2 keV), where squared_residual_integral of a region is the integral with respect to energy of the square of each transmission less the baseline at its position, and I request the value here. 0.7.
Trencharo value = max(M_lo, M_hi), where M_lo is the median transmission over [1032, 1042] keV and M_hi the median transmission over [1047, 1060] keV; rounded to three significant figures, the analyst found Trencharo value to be 2.16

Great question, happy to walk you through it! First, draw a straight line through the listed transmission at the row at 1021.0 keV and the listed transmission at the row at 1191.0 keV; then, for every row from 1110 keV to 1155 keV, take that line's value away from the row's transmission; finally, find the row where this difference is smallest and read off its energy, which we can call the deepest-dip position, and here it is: 1138.5 keV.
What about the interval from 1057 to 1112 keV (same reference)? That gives 1081.0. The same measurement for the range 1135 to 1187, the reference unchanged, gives 1158.5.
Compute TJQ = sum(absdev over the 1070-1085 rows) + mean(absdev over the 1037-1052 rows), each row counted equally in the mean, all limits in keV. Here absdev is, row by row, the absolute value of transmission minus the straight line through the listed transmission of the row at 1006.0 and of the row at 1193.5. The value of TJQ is 1.5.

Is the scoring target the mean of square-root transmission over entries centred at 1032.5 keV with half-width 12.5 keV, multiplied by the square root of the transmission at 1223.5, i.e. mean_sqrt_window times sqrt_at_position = 2.21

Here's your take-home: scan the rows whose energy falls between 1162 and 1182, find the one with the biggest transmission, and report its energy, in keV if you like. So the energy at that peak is 1181.0 keV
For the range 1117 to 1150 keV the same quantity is 1118.5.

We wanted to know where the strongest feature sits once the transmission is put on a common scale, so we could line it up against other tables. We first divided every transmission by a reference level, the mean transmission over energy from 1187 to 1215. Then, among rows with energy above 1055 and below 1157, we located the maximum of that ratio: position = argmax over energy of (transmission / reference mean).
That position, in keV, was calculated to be 1068.5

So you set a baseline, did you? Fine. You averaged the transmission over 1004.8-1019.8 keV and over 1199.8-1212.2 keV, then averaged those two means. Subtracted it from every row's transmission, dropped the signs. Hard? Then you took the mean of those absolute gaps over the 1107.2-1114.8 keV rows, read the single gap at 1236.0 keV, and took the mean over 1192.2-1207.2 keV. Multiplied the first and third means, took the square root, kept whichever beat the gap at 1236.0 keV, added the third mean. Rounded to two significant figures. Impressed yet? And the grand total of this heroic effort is 0.40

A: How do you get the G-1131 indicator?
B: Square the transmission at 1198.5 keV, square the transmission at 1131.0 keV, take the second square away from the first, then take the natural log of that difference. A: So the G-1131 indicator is 1.2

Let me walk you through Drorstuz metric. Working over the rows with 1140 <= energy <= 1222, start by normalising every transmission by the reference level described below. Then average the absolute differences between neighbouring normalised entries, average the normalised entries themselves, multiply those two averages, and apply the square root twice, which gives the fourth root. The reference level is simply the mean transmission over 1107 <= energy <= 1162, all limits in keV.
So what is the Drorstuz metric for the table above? 0.500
